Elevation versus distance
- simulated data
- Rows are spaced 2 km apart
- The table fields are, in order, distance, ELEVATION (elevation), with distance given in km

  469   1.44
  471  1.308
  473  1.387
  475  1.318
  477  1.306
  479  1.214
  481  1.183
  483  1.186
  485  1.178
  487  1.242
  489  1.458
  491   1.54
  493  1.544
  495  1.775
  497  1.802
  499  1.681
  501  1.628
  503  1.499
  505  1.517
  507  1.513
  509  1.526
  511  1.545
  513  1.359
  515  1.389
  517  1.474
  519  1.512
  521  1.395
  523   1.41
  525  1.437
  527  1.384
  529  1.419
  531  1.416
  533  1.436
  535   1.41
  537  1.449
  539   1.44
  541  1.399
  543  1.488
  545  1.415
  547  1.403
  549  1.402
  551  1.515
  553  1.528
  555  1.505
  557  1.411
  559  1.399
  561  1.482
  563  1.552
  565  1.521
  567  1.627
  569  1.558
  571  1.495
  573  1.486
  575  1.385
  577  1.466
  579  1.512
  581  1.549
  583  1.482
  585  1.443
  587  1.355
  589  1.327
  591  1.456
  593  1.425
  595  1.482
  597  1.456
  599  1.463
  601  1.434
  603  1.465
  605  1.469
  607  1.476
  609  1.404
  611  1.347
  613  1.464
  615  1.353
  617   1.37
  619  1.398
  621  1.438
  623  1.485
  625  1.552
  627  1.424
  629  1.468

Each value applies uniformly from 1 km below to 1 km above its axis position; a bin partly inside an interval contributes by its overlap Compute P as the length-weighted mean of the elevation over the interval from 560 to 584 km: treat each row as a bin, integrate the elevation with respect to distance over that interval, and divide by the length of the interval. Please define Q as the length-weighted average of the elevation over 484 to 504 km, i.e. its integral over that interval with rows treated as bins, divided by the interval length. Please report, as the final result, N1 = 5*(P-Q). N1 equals -0.13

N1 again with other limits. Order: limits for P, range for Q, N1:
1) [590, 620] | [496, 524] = -0.44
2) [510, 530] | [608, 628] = 0.04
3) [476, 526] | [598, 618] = 0.14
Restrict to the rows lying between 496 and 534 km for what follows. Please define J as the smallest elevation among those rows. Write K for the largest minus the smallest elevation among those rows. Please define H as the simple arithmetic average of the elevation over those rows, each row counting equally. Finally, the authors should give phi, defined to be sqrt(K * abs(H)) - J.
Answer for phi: -0.55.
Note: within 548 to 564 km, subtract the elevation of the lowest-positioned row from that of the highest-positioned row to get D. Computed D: 0.15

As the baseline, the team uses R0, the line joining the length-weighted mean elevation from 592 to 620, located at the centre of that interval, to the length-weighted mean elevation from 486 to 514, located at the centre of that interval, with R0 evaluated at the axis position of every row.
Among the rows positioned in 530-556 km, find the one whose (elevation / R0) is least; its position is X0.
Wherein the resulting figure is 541 km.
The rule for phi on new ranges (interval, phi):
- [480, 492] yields -0.49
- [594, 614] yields -0.91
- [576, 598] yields -0.76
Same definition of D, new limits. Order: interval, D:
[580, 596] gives -0.07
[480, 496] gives 0.59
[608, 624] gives 0.08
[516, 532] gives -0.06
